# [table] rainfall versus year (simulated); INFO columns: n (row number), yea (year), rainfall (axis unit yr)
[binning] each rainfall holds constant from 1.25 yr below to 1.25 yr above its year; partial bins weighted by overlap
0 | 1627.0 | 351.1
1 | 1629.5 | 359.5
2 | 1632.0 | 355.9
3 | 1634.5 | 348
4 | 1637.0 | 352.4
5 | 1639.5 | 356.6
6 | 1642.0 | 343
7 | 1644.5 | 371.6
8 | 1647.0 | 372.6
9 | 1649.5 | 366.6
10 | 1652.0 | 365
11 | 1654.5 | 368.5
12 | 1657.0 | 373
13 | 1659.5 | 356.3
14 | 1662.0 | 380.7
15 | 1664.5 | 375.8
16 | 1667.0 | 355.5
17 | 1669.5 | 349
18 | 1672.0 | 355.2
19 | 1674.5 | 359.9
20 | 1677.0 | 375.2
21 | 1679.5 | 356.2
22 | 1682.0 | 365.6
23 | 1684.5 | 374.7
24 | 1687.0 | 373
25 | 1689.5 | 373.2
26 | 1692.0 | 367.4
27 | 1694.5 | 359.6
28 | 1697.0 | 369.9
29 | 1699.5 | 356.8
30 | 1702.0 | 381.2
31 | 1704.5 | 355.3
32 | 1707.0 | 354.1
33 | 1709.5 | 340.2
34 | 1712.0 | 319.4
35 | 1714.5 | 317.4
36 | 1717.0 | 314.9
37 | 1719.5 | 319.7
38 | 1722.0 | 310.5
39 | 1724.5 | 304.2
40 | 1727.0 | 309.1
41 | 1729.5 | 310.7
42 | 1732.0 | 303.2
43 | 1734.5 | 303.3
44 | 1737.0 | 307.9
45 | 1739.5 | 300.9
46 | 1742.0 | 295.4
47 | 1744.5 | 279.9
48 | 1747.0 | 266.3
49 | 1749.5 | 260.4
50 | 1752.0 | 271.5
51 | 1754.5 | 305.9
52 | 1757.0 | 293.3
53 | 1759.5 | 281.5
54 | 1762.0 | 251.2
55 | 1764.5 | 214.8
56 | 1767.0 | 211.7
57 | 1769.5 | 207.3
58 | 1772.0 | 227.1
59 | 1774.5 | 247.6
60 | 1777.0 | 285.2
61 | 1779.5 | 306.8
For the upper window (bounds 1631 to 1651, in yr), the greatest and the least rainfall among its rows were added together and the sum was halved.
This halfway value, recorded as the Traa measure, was 358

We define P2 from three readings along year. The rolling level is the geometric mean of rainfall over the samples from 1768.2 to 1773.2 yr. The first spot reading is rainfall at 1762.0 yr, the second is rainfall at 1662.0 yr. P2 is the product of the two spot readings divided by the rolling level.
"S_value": 441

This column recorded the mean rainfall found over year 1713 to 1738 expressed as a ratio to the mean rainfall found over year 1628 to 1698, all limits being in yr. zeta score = 0.85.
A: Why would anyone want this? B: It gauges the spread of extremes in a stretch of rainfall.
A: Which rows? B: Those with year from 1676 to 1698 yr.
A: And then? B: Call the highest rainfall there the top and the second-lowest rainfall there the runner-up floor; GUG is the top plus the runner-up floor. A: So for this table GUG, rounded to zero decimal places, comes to 735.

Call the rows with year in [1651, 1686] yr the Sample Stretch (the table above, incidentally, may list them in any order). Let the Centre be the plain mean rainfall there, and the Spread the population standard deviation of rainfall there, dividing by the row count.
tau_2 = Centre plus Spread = 375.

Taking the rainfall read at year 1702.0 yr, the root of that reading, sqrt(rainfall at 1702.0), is 19.5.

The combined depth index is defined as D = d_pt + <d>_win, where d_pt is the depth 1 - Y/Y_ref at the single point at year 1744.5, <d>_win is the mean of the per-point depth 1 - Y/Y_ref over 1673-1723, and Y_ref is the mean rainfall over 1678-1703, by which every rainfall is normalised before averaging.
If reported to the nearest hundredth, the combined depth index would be 0.28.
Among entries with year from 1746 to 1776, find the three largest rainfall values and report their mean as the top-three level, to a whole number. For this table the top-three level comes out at 294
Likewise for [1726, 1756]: 309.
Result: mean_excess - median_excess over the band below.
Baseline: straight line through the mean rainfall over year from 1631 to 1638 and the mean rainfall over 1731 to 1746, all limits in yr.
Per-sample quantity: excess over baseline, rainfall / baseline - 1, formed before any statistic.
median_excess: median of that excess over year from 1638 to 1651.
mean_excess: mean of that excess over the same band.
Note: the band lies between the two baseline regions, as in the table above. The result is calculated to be -0.021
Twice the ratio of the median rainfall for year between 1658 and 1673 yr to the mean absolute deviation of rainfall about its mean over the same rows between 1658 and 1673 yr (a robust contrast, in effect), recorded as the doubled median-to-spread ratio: 66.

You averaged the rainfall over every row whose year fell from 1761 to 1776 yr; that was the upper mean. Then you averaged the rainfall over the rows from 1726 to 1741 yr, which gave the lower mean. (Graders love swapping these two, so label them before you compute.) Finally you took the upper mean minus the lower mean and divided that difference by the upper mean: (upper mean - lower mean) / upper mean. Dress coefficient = -0.35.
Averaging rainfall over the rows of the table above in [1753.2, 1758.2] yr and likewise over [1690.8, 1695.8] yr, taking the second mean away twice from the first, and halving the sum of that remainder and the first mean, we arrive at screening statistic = -64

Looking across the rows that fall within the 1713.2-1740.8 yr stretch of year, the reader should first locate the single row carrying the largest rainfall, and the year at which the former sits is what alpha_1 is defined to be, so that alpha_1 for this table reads 1719.5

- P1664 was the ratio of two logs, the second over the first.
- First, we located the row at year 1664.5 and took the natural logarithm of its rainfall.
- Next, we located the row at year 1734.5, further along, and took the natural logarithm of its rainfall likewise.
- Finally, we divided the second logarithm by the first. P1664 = 0.964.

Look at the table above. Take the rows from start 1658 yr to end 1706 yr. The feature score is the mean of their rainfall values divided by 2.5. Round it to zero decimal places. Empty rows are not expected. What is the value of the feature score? 146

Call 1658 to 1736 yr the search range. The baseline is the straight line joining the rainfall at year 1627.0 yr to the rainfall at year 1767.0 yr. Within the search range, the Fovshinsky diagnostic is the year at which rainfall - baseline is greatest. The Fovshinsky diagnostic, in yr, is 1702.0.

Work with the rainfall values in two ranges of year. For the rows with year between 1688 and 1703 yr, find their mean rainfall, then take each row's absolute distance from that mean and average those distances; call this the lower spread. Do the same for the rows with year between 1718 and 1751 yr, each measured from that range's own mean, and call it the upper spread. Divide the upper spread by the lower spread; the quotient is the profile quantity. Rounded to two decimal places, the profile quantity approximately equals 2.03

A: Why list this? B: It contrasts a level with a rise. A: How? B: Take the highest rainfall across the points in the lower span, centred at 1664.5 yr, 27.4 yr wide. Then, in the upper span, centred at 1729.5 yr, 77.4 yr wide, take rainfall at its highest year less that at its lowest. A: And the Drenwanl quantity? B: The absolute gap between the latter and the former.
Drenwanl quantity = 536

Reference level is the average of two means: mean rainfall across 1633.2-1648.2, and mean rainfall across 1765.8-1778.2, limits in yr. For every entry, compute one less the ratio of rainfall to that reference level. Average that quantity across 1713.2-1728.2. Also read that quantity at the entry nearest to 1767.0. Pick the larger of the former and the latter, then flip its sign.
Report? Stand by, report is -0.29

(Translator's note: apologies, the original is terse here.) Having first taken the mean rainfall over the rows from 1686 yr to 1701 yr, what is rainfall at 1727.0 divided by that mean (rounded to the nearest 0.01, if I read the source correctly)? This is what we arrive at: 0.84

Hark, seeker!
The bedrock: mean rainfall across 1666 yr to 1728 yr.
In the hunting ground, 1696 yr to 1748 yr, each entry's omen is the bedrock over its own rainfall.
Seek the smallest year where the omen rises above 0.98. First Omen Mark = 1704.5 yr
